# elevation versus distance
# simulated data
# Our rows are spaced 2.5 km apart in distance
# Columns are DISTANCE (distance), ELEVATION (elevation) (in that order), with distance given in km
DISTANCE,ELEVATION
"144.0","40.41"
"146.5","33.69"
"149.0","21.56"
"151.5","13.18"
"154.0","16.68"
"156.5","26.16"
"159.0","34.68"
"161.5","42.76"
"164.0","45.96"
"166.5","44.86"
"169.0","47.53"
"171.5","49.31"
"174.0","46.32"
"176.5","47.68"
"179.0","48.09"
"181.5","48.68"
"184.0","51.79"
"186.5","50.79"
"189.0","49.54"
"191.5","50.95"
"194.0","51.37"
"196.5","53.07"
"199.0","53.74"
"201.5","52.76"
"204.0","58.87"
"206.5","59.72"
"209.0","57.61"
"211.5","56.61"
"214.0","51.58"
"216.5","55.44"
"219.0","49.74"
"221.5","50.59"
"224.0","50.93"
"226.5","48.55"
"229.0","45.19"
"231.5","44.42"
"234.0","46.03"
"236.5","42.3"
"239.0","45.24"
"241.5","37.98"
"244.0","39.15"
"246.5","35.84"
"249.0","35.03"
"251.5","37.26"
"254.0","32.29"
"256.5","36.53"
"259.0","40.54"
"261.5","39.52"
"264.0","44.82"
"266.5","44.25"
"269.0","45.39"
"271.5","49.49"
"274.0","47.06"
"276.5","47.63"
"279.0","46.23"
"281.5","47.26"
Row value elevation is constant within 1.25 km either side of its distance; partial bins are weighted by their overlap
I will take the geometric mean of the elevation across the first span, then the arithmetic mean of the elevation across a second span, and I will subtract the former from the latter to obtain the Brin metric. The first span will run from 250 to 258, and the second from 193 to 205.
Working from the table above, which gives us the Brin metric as 19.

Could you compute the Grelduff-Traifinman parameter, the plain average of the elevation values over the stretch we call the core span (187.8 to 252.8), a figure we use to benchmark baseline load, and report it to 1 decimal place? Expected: 48.4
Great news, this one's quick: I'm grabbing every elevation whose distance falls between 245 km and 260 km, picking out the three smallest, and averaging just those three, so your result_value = 34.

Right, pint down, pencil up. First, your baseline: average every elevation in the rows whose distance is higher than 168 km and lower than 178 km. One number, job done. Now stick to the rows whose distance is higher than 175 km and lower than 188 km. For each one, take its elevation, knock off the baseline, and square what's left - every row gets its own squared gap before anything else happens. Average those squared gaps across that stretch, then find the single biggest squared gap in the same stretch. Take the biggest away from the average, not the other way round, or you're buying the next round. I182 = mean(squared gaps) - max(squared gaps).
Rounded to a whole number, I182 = -11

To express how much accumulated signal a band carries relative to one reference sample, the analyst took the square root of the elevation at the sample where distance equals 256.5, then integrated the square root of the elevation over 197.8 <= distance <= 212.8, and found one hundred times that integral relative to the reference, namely 1866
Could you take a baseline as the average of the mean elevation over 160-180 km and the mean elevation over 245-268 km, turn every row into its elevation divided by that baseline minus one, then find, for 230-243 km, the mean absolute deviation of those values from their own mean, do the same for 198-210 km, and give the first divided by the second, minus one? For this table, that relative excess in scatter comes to -0.1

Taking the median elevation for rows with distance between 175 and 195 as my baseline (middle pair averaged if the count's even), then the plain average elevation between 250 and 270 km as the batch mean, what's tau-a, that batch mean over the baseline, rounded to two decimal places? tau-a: 0.80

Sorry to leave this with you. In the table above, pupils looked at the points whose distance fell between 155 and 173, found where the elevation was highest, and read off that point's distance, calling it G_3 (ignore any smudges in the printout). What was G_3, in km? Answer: 171.5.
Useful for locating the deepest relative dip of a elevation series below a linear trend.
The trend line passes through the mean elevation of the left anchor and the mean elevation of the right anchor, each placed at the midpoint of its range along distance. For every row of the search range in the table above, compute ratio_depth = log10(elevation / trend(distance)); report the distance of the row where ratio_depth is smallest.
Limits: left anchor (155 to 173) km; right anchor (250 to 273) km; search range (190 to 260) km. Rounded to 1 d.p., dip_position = 254.0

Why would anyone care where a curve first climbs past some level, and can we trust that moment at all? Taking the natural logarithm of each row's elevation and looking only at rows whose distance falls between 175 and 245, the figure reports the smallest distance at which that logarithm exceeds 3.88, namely 181.5 km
